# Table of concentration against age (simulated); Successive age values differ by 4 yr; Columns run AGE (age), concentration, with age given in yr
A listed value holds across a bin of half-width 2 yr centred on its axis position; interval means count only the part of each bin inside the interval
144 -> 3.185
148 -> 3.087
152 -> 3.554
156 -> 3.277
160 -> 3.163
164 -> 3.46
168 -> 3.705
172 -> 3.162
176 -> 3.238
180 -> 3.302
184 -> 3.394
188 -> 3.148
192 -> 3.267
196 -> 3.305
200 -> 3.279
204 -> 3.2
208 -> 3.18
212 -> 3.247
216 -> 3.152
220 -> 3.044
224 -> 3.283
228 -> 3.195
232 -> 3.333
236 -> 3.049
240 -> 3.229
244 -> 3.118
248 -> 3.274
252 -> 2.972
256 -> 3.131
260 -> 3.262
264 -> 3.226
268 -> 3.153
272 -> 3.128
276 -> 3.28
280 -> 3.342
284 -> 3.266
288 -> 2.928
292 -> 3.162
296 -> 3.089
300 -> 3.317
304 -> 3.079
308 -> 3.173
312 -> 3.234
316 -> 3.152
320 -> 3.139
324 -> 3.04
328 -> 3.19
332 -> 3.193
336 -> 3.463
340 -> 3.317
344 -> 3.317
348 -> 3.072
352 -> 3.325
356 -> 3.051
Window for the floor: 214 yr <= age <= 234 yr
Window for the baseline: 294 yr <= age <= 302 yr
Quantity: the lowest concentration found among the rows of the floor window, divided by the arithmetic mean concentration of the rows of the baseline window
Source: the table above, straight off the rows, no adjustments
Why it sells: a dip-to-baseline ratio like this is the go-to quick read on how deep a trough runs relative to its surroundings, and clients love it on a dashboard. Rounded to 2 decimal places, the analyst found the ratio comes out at 0.95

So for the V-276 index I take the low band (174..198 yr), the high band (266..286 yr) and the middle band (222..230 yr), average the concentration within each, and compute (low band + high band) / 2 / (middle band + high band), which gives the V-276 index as 0.503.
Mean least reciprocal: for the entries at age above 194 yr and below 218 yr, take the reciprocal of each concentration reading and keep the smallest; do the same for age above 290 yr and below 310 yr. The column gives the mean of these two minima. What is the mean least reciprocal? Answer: 0.302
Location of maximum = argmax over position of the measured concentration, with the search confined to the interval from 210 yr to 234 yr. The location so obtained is 232 yr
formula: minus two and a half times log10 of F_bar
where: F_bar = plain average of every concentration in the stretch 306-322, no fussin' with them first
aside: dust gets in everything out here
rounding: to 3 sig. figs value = -1.25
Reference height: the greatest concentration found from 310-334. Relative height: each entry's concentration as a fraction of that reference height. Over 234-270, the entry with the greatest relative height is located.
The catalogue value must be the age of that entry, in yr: 248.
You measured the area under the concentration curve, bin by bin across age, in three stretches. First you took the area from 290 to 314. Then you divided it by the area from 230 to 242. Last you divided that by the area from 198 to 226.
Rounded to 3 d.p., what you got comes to 0.022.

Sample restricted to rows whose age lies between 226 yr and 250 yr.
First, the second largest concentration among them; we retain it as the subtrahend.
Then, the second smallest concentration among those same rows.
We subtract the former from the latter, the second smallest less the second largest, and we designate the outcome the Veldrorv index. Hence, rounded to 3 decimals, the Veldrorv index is -0.156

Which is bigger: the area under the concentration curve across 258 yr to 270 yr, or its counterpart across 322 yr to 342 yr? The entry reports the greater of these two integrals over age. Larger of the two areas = 65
